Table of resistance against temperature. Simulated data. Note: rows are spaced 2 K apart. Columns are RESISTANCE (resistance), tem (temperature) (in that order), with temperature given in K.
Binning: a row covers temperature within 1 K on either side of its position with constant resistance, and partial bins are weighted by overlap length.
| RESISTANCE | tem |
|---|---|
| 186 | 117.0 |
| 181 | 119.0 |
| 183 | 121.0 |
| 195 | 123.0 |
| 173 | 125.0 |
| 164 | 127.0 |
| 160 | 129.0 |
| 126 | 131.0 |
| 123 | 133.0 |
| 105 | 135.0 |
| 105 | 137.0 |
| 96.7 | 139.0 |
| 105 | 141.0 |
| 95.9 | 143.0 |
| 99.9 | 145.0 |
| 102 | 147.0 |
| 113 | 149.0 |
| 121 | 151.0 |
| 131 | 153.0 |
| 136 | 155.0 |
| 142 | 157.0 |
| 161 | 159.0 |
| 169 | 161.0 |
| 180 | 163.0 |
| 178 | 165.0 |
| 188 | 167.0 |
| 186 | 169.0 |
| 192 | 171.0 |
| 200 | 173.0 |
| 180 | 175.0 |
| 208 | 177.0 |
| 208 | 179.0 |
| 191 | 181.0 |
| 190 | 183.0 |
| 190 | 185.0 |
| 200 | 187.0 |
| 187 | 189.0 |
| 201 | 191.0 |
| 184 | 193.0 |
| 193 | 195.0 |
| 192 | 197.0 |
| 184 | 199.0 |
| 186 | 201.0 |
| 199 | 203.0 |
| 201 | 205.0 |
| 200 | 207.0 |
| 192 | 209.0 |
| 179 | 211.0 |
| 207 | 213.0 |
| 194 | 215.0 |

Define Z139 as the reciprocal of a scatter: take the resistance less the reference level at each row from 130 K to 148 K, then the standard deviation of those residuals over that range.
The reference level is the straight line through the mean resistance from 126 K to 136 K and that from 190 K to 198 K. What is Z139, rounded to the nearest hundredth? 0.07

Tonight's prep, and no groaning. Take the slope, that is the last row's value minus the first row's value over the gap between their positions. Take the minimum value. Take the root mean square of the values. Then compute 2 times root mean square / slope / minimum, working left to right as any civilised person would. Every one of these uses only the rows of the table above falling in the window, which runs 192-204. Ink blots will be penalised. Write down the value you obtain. 1.4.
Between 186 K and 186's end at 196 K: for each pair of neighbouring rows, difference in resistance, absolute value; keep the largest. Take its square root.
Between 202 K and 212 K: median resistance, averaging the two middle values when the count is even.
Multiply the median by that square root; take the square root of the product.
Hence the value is 28.6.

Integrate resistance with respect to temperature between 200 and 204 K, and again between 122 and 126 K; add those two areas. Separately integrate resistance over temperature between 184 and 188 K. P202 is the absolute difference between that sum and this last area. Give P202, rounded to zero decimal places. 726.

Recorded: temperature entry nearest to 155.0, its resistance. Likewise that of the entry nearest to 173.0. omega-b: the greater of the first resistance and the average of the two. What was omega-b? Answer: 168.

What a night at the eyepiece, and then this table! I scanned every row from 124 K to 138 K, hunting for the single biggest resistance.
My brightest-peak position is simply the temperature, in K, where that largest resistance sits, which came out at 125.0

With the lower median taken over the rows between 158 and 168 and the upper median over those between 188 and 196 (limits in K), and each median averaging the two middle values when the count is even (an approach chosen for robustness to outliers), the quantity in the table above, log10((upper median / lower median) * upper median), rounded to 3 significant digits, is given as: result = 2.31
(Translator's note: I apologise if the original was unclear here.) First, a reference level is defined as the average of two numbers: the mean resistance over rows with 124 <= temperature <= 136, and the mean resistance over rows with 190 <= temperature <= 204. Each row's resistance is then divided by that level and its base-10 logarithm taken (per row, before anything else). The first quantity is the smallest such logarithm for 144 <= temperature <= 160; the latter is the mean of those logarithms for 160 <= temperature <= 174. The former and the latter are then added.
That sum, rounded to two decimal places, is -0.18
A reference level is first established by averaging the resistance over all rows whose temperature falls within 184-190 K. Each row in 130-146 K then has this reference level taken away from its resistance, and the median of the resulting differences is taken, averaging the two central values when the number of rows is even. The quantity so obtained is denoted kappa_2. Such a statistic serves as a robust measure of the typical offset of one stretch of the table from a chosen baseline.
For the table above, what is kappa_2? -87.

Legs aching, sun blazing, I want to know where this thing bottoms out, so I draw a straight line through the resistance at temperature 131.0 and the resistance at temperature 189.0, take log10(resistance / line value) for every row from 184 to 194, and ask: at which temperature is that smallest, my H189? 193.0 K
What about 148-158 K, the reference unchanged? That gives 149.0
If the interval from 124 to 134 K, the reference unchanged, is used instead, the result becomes 133.0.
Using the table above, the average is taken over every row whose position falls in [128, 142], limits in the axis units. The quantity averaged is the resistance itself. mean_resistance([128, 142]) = 117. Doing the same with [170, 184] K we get 196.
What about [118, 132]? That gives 169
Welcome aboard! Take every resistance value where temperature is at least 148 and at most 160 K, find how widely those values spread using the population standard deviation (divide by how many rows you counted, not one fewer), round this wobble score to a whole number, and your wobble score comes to 15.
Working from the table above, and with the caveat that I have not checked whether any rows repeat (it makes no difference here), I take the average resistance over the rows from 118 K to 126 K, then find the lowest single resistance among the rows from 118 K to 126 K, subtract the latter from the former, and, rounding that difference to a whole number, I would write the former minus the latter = 10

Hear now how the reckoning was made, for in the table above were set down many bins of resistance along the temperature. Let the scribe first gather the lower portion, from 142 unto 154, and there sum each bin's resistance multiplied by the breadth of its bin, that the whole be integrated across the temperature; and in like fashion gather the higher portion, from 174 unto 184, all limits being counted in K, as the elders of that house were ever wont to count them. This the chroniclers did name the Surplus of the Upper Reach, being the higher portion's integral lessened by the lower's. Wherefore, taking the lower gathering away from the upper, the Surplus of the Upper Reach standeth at 628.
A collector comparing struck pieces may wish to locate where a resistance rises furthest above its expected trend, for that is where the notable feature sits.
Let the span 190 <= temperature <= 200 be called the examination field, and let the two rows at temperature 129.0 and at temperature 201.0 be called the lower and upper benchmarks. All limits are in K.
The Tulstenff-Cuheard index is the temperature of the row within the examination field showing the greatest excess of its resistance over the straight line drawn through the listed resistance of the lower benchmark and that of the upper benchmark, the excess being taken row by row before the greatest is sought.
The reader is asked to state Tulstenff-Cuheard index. 191.0 K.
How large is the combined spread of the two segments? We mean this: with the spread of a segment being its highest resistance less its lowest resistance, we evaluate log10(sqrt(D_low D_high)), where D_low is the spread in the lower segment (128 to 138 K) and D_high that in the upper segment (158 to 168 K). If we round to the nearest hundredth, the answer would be 1.59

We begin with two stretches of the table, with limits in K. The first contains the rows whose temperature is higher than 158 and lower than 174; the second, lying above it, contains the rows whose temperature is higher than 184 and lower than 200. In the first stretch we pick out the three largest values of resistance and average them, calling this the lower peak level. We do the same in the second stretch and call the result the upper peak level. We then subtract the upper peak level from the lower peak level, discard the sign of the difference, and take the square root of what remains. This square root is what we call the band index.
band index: 2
